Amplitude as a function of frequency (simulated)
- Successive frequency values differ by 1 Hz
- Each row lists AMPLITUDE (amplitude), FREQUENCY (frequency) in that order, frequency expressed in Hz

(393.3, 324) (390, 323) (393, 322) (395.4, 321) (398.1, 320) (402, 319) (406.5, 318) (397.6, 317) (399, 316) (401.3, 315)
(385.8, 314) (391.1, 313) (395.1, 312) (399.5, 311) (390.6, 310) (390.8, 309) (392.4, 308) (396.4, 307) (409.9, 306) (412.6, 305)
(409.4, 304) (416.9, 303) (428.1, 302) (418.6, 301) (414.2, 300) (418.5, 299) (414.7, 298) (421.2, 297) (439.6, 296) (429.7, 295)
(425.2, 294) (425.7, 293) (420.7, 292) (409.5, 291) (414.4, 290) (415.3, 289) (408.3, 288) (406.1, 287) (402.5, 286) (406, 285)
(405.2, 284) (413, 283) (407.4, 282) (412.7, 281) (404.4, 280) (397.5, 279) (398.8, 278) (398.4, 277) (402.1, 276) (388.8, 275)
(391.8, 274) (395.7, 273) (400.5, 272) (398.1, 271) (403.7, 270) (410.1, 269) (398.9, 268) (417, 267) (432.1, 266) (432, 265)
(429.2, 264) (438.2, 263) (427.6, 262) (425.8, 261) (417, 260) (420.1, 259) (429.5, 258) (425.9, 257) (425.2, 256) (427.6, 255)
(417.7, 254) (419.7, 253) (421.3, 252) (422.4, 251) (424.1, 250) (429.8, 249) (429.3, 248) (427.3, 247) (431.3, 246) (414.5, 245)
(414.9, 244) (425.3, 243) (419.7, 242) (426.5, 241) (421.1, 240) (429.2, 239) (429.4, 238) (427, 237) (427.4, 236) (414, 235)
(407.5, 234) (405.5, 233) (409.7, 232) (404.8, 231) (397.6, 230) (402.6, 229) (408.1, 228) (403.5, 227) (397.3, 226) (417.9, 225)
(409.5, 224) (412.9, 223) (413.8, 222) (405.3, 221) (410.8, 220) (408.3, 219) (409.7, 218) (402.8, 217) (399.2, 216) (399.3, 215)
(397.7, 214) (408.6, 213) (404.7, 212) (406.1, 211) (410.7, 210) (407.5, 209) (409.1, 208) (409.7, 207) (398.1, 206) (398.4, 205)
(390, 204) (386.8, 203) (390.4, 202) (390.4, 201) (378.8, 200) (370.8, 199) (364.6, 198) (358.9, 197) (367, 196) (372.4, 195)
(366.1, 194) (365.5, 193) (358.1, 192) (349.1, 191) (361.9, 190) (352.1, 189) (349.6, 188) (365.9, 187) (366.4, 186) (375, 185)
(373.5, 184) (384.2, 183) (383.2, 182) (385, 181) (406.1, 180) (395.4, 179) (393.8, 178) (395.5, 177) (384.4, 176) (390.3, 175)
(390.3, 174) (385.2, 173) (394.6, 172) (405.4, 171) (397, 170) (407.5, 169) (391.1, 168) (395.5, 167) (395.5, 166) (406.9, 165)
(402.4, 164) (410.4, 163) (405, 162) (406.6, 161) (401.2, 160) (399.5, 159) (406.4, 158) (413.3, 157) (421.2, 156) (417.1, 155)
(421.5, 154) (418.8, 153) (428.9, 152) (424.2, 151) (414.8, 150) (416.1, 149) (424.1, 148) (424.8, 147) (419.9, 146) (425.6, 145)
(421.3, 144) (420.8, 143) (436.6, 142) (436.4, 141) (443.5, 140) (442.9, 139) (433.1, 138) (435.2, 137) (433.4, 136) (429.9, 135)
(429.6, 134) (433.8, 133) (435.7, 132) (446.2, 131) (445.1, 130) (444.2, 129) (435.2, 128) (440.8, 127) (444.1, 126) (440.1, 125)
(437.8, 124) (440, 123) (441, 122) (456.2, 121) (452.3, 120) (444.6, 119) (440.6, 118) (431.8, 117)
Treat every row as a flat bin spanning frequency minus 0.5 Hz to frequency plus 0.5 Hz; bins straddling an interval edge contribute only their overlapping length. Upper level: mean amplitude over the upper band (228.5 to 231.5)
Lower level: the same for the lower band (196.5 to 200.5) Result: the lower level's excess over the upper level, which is -33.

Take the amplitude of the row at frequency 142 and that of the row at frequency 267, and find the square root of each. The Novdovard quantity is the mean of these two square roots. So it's 20.7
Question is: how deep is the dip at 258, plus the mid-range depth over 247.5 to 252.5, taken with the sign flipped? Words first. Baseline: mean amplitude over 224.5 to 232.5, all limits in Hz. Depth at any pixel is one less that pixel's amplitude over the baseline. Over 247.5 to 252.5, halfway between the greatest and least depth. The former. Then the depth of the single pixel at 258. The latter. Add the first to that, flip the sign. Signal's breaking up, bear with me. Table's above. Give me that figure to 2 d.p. 0.11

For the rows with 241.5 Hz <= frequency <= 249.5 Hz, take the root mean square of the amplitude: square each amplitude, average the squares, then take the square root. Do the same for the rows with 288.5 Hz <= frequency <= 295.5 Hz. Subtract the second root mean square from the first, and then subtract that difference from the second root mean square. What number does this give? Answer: 416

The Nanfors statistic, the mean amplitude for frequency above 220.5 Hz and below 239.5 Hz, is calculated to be 412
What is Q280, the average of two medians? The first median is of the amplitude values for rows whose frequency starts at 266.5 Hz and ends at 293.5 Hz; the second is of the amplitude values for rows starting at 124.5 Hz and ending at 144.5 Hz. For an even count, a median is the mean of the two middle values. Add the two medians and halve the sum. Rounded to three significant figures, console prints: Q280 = 421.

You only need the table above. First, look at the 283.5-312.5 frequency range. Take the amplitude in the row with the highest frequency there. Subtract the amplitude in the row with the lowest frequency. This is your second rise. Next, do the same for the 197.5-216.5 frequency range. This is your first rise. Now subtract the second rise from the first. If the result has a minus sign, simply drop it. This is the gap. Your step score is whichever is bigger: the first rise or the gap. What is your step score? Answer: 45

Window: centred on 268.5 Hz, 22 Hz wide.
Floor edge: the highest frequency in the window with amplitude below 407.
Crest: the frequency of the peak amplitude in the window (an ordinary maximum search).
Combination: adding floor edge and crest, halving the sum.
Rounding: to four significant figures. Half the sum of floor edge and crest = 271.0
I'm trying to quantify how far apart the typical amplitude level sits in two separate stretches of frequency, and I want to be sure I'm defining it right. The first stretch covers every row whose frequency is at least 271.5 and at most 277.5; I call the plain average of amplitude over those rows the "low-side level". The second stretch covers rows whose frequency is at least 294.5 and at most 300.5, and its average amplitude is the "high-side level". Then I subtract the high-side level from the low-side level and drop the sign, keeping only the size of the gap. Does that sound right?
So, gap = 27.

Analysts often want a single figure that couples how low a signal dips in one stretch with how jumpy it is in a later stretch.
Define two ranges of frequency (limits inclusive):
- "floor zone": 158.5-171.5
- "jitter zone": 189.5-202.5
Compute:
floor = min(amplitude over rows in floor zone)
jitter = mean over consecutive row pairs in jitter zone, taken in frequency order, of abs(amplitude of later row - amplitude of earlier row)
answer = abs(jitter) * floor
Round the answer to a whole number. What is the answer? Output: 2643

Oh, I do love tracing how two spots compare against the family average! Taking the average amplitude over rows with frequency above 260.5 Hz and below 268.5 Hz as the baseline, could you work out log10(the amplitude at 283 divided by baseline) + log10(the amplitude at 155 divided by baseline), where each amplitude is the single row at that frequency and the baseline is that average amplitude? -0.02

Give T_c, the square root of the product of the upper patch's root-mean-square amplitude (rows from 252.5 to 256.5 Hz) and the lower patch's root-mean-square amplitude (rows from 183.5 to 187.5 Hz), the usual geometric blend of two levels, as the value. 396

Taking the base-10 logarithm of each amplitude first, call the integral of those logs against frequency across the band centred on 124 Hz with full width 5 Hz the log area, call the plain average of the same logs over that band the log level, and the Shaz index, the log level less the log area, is -11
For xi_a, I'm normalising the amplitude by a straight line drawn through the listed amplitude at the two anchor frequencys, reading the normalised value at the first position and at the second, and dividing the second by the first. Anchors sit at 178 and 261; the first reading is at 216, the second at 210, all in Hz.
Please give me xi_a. 1.03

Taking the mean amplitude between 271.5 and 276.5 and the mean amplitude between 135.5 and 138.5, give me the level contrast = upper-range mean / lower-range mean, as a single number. 0.91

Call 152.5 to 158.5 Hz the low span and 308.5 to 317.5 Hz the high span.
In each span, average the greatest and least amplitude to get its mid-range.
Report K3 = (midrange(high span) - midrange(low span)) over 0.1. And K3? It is -204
